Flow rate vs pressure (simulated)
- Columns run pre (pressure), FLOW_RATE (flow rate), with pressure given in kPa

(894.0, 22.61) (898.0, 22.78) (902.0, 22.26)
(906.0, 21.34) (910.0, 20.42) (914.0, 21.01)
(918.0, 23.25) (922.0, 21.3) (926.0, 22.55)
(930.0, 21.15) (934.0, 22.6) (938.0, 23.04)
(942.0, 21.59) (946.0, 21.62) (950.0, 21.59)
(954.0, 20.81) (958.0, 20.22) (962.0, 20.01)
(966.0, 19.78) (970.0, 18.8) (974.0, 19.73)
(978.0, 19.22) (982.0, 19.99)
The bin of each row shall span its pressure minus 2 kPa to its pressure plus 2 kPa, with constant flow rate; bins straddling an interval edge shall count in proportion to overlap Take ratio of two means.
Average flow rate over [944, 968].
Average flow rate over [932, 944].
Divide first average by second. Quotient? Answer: 0.92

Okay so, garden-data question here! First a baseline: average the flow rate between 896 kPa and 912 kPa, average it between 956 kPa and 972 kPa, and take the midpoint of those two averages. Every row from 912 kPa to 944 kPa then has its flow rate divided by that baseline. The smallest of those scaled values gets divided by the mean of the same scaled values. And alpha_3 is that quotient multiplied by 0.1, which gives 0.0952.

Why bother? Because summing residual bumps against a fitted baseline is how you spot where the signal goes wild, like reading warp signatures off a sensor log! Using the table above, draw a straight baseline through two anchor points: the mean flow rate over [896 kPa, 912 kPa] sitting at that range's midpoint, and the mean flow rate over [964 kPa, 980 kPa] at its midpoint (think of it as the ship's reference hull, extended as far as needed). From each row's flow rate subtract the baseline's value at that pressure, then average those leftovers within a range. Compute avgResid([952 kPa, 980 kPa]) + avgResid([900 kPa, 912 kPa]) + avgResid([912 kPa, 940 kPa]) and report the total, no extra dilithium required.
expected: 1.10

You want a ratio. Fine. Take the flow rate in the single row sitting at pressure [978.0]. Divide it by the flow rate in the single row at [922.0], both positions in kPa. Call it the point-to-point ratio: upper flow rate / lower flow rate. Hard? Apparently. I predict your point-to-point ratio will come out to 0.90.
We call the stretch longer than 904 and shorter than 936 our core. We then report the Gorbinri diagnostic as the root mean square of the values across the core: 21.7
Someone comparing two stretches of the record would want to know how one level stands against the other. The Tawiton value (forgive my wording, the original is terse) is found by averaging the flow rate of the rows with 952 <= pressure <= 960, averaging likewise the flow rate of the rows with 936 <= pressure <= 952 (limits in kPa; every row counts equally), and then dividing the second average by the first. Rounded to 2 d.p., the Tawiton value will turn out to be 1.07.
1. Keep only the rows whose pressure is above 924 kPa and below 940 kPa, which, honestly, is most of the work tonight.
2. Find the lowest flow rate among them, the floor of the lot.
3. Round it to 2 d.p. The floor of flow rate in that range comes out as 21.15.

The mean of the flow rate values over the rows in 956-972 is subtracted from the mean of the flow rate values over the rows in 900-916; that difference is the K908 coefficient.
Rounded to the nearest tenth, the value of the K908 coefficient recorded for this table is 1.6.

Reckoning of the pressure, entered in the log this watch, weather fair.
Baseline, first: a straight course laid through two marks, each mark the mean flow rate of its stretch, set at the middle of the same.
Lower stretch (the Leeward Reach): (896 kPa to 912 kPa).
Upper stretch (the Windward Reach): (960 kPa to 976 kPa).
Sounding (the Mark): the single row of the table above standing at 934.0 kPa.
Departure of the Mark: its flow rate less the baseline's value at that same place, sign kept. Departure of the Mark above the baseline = 1.9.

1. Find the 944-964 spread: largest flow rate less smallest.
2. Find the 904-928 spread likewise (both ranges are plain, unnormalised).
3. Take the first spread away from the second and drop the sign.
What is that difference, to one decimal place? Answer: 1.2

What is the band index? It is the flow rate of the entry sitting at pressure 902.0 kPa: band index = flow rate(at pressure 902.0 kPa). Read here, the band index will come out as 22.26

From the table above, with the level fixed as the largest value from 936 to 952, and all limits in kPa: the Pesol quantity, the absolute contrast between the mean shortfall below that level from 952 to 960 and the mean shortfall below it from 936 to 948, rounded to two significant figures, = 1.6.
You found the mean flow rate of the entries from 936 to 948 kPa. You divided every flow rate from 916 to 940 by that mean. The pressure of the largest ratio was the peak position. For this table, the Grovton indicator 918.0 kPa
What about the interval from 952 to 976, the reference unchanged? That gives 954.0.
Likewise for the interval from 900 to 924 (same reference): 918.0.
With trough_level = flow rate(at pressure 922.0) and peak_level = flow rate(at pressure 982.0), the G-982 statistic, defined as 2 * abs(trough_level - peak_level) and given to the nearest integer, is 3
